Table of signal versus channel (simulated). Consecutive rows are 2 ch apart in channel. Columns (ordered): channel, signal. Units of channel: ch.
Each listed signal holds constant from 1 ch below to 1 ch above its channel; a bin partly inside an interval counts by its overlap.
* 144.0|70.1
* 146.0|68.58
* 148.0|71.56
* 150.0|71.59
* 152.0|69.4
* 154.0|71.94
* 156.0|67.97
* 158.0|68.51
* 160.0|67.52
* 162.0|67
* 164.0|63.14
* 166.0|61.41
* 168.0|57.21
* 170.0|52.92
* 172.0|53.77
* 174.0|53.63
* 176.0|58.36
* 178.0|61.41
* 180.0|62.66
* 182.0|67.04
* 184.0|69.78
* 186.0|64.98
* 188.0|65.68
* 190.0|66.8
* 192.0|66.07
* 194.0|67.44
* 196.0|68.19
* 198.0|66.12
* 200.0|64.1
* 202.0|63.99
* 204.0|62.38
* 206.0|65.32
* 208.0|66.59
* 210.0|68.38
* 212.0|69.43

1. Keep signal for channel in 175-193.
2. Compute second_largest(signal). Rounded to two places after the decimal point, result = 67.04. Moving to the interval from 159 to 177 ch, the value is 67.00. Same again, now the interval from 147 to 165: 71.59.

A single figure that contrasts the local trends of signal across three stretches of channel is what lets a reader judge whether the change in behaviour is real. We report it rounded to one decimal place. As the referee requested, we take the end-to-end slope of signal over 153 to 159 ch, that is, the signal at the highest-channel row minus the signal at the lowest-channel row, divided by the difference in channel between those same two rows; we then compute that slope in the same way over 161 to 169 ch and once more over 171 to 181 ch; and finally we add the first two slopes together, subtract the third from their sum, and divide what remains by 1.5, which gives -2.4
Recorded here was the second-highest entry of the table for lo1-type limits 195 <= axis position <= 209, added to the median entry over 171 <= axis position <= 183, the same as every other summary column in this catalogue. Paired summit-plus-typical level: 126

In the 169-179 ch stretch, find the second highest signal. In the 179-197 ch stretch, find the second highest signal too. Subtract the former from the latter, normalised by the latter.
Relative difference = 0.144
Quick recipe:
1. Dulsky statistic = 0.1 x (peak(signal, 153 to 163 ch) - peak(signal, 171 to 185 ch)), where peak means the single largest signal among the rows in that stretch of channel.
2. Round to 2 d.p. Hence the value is 0.22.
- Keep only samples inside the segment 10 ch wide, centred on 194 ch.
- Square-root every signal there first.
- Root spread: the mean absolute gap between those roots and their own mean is 0.044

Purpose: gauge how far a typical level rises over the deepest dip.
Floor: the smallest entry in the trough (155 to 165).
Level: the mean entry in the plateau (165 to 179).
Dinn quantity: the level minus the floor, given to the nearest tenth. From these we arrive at -6.2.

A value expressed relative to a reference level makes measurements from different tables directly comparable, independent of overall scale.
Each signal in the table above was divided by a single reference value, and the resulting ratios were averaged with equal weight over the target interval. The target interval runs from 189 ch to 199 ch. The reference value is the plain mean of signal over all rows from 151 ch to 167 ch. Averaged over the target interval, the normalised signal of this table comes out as 1.00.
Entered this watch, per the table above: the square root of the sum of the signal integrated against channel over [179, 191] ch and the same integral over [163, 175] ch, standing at 38.4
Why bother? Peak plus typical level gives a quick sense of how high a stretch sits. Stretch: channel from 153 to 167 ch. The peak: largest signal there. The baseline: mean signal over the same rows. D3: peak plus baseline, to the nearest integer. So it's 139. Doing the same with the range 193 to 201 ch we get 135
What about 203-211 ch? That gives 134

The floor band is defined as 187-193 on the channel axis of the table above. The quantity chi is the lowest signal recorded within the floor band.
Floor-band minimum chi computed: 65.68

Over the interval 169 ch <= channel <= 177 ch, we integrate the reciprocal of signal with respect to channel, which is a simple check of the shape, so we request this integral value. 0.15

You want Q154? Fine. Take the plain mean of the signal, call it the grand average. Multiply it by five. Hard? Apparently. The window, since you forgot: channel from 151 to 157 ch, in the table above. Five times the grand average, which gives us 349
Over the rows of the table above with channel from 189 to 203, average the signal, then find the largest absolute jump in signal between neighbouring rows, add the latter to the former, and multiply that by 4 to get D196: 273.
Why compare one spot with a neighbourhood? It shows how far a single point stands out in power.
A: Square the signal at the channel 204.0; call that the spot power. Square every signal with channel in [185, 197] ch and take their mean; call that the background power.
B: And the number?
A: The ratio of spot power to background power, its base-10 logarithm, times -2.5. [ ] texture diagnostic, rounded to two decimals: 0.14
